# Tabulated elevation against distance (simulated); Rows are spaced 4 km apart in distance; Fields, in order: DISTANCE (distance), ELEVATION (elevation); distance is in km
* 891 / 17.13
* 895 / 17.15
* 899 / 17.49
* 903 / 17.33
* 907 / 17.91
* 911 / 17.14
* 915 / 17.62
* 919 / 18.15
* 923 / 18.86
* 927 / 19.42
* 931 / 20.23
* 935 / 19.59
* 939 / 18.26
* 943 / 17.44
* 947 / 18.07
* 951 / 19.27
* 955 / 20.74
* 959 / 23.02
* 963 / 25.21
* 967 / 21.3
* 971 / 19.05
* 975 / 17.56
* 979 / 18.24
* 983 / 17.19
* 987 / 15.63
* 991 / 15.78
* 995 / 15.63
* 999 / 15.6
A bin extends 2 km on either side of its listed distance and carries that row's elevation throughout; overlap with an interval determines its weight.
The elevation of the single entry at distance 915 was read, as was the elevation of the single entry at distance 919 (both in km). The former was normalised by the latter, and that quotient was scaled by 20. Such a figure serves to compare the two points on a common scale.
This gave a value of 19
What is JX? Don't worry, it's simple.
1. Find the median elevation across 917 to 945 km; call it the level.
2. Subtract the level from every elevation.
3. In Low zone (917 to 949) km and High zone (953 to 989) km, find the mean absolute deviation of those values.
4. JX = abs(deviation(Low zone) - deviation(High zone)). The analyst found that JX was 1.7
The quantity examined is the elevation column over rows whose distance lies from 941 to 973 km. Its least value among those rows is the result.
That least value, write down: 17.44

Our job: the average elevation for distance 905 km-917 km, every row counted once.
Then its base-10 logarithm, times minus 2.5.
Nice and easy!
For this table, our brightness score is -3.11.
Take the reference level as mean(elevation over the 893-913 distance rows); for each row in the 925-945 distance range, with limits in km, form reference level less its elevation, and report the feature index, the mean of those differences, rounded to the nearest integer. -2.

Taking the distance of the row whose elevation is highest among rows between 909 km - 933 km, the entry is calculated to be 931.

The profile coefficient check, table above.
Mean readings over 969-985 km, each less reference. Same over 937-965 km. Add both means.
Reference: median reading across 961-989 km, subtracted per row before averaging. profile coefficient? 1.8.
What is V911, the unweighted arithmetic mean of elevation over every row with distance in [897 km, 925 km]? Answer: 17.8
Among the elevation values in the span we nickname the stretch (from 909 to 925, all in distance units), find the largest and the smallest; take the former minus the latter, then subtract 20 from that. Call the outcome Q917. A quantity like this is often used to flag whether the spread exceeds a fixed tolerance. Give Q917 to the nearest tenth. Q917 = -18.3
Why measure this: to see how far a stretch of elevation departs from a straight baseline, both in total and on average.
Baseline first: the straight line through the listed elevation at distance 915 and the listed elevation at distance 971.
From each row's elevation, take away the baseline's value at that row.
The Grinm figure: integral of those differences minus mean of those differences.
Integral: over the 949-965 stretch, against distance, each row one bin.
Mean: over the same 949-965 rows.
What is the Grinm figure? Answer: 51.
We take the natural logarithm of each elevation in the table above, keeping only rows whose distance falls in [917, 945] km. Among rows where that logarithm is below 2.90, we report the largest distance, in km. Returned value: 943 km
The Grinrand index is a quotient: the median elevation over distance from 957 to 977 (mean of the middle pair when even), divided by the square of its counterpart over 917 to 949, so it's 0.0618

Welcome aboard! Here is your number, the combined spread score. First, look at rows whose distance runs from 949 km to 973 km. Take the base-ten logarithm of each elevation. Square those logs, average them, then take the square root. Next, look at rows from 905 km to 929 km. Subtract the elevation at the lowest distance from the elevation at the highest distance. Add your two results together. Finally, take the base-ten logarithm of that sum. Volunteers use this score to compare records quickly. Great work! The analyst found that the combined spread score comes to 0.45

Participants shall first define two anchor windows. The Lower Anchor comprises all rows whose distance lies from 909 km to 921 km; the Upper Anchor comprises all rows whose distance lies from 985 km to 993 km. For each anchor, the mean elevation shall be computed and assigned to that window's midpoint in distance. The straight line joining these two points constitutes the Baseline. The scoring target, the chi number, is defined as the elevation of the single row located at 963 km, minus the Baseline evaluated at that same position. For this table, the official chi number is 8.8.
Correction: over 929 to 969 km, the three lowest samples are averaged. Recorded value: 17.9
